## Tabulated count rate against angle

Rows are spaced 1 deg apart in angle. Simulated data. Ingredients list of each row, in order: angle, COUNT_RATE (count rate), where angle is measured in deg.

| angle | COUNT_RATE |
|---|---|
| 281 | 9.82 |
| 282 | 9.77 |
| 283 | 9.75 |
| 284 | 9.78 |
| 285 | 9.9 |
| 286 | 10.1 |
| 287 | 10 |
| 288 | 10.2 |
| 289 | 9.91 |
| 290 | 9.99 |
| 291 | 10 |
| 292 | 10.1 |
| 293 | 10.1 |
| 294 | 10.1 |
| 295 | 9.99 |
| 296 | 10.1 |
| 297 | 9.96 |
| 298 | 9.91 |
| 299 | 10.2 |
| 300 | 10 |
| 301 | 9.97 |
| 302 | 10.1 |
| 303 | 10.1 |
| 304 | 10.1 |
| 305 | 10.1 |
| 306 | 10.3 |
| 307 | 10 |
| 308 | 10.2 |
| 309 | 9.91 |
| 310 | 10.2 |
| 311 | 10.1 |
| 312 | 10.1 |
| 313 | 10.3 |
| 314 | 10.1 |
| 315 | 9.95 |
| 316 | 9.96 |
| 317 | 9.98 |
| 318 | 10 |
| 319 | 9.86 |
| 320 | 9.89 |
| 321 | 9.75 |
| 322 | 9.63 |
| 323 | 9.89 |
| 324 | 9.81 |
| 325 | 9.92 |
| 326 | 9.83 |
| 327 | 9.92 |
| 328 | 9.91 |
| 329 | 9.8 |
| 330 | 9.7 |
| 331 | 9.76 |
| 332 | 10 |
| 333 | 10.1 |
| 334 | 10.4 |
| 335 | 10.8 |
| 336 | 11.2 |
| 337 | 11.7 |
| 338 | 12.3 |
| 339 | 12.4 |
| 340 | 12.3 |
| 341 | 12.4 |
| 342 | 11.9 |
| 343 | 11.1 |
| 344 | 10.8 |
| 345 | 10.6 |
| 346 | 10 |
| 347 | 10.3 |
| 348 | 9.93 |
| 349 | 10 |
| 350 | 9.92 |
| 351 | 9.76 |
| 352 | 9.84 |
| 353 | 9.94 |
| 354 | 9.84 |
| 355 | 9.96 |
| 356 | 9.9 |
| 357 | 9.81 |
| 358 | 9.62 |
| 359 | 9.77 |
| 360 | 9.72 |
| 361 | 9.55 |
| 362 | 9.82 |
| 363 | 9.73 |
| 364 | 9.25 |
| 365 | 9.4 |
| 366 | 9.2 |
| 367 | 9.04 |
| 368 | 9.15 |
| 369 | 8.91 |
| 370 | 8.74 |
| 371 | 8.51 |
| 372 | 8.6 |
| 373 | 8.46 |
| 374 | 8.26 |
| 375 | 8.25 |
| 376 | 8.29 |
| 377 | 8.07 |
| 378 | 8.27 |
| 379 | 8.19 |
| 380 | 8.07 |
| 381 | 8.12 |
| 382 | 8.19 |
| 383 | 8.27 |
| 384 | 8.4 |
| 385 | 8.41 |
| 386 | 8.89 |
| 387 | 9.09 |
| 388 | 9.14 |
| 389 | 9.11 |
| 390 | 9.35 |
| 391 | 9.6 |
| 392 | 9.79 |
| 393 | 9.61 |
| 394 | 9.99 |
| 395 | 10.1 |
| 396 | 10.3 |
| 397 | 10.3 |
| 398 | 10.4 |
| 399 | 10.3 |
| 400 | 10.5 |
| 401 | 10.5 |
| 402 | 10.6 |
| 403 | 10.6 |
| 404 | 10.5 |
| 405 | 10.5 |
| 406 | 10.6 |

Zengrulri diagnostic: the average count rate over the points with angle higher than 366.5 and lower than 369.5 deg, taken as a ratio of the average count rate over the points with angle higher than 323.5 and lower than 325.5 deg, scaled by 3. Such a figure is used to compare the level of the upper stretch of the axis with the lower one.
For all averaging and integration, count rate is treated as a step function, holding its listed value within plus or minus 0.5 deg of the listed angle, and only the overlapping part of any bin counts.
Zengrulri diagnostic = 2.75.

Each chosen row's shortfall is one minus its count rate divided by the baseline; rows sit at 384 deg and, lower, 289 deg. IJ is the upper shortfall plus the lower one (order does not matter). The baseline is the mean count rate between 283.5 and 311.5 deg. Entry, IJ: 0.18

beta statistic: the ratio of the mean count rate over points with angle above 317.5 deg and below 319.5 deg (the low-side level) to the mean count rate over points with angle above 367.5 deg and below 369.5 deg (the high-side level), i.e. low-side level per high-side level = 1.10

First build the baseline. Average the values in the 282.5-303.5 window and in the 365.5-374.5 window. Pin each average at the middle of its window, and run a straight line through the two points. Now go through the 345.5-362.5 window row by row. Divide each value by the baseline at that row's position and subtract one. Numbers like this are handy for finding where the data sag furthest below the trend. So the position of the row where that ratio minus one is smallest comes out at 361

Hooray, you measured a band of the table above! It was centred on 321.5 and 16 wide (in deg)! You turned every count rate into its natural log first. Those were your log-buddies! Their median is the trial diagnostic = 2.29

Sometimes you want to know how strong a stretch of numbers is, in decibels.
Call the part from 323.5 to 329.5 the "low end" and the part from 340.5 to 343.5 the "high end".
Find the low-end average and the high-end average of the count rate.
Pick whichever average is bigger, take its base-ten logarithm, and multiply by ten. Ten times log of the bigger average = 10.72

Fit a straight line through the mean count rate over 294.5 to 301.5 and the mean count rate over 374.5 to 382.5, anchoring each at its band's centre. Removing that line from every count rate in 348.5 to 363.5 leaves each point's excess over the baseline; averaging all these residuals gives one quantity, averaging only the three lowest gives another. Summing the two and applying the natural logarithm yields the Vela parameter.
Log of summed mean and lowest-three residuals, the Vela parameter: 0.7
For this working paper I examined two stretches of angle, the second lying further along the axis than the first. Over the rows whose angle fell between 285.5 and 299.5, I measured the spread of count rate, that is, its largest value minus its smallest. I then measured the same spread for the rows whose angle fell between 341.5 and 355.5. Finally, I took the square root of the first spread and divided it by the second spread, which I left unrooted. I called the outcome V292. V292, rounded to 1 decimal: 0.3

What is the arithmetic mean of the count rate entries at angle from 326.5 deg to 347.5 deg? 10.8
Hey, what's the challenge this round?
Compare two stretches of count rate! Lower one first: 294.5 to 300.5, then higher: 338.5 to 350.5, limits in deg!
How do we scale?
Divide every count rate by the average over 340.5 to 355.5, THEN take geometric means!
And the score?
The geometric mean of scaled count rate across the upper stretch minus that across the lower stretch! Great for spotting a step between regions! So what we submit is 0.087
